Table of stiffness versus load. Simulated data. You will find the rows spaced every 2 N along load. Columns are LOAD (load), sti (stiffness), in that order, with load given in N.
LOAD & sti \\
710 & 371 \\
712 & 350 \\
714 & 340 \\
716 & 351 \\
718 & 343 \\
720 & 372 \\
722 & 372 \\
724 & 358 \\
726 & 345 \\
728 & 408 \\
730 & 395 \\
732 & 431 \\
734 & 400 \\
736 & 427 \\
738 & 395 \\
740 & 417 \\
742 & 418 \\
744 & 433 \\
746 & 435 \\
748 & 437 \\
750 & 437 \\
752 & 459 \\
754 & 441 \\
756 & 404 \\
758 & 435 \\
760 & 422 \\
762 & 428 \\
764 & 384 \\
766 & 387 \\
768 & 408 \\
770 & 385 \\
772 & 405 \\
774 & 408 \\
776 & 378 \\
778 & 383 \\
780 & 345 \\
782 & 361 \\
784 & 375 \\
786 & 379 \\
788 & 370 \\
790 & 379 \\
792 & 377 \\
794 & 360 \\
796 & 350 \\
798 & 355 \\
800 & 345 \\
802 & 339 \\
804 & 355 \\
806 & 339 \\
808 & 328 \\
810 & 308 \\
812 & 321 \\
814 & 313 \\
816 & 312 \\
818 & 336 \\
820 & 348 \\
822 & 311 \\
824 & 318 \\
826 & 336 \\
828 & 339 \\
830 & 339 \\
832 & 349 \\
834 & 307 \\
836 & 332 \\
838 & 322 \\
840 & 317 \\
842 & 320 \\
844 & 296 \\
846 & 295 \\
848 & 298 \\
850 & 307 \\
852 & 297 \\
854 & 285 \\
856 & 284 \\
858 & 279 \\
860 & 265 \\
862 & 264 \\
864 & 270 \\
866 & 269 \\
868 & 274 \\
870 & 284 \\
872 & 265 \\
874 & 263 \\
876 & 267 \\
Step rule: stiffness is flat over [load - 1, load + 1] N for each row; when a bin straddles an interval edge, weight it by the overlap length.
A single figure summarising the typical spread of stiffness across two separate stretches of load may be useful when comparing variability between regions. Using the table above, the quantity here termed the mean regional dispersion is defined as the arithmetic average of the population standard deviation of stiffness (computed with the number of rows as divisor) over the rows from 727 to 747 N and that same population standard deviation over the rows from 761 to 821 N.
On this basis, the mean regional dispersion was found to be 22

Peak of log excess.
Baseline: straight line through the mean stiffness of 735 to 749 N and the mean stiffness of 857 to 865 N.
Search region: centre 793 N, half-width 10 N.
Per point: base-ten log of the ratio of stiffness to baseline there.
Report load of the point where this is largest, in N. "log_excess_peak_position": 792 N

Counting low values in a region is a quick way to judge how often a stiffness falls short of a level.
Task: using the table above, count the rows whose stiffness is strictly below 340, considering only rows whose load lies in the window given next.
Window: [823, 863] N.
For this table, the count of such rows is 19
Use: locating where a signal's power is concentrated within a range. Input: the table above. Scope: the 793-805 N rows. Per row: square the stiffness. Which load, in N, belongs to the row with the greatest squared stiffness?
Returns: 794 N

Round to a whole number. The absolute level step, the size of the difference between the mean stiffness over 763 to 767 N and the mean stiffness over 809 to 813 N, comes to 71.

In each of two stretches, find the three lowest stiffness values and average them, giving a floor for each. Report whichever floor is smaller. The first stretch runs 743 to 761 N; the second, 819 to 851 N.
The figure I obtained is 296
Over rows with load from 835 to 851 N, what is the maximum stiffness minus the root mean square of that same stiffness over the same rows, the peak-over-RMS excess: 20.9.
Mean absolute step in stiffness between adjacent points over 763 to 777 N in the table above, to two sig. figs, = 17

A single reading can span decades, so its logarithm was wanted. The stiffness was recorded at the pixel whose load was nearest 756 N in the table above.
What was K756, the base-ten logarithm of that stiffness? 2.61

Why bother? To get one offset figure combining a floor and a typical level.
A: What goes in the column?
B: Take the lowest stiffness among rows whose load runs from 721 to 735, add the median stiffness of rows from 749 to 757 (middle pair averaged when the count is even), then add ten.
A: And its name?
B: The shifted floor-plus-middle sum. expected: 794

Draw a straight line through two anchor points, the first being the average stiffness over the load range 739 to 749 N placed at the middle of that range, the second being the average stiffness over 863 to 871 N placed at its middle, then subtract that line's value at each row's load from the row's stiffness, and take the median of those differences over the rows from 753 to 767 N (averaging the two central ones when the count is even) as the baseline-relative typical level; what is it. 14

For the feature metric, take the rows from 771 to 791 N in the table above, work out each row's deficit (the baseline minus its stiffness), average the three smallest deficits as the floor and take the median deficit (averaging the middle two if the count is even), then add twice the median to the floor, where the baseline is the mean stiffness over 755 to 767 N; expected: 74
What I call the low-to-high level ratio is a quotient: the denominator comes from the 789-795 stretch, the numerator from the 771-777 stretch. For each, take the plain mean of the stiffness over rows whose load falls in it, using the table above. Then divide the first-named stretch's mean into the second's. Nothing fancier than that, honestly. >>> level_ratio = 1.07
